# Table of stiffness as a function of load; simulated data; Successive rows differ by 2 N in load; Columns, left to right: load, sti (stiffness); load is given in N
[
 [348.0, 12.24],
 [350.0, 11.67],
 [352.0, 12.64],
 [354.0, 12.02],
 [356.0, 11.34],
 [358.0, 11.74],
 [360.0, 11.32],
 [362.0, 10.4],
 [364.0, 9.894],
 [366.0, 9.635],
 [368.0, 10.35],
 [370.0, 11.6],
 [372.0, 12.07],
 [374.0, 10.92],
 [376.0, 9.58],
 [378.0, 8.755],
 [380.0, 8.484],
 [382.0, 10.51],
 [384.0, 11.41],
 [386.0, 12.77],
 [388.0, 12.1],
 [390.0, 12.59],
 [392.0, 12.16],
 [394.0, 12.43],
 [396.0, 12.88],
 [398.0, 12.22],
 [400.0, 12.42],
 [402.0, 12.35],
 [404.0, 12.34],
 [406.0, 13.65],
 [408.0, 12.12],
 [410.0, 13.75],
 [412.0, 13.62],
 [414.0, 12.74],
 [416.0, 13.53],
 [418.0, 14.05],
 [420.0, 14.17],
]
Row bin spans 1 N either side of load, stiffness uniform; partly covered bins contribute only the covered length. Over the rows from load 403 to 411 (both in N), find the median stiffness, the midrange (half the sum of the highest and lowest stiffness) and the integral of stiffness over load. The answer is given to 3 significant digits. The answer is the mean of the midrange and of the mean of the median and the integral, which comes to 35.6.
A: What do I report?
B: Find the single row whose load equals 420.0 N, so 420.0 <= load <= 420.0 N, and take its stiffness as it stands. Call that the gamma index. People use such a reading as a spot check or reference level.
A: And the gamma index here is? 14.17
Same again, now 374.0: 10.92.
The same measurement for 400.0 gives 12.42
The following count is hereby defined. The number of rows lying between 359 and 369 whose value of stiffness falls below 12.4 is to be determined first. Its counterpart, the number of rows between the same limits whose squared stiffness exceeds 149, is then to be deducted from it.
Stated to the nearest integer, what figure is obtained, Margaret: 5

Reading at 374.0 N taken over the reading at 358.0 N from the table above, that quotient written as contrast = 0.93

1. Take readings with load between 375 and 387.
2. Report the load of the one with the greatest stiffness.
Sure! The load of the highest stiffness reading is 386.0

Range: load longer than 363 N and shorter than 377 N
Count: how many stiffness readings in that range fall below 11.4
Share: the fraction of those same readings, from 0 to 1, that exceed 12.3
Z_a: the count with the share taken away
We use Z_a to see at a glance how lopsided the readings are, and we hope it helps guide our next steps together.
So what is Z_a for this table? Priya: 5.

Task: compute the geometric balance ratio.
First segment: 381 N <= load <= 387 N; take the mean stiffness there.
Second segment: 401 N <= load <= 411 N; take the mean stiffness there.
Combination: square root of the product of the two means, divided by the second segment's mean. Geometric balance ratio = 0.95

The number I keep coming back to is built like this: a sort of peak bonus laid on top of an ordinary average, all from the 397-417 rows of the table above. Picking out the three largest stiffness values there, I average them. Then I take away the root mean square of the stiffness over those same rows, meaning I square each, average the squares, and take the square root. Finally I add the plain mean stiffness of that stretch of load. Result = 13.7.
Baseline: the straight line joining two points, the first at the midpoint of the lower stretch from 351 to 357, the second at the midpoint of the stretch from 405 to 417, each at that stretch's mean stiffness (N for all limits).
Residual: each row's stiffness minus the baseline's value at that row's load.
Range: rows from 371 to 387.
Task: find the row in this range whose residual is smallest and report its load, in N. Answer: 380.0 N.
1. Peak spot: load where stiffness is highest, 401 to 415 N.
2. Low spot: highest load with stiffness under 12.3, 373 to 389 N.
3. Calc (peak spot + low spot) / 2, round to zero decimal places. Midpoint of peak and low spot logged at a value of 399 N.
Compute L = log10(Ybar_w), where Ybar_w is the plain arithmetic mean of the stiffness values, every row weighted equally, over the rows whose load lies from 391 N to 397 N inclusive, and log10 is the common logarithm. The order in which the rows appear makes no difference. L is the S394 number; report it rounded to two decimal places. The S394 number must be 1.10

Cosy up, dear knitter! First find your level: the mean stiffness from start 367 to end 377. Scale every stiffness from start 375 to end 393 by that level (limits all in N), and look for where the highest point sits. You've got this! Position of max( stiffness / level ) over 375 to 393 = 386.0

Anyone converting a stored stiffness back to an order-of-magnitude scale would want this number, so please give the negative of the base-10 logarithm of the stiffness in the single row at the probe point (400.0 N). -1.09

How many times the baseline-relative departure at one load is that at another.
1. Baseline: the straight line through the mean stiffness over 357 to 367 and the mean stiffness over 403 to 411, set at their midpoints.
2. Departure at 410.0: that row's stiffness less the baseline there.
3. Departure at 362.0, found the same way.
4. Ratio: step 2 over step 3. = -3.17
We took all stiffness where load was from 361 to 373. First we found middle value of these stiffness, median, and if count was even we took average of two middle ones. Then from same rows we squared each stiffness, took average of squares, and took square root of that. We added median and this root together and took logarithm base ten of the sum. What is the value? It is 1.32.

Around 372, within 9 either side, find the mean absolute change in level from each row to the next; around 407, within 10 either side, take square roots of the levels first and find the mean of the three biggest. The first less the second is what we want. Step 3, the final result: -2.91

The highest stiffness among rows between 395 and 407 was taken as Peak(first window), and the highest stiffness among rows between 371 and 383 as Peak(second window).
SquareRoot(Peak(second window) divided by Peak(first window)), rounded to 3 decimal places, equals 0.940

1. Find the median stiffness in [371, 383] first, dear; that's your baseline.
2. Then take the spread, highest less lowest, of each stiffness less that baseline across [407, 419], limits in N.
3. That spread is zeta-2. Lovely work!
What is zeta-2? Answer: 1.9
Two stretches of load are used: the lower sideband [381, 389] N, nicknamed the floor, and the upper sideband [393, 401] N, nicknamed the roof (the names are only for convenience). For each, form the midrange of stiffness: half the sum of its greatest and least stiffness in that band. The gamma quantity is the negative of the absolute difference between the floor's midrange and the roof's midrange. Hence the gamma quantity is -0.9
